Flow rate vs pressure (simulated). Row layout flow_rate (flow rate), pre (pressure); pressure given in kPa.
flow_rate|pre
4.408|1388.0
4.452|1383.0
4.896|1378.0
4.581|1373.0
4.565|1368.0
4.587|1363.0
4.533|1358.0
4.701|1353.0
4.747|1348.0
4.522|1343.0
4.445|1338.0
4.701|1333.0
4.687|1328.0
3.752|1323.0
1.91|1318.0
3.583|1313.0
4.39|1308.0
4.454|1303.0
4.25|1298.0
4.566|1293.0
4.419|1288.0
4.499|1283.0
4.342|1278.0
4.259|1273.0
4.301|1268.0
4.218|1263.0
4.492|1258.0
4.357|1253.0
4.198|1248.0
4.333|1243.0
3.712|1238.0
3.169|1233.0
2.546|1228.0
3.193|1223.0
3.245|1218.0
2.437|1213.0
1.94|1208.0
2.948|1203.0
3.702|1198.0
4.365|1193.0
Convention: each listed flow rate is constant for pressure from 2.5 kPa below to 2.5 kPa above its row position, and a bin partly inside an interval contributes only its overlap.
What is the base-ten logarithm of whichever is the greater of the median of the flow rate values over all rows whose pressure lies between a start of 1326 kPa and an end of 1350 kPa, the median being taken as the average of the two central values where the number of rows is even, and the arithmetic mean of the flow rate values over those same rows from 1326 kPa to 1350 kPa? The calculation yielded 0.671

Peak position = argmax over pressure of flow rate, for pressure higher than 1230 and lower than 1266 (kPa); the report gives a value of 1258.0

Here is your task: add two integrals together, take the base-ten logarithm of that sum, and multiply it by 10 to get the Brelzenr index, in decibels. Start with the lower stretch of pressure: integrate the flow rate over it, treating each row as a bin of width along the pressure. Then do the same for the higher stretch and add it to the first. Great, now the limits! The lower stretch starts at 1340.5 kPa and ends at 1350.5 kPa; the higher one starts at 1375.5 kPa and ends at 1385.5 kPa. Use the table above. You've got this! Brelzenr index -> 19.7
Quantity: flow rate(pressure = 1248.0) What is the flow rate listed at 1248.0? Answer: 4.198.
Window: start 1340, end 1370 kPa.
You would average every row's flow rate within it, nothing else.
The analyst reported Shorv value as 4.6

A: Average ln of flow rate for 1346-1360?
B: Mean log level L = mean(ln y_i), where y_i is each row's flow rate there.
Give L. 1.54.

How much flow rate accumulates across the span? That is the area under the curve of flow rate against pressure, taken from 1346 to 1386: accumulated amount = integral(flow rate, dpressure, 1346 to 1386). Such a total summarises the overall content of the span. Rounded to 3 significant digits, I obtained 185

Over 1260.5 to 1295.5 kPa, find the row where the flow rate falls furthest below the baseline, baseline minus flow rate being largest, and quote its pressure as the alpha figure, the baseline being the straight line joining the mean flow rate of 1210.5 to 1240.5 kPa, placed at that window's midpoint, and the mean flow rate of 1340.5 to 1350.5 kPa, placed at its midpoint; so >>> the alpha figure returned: 1288.0 kPa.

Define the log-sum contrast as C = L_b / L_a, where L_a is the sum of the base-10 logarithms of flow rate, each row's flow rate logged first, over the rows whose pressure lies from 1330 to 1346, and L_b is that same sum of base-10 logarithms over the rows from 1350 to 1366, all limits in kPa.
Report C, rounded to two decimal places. 1.01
